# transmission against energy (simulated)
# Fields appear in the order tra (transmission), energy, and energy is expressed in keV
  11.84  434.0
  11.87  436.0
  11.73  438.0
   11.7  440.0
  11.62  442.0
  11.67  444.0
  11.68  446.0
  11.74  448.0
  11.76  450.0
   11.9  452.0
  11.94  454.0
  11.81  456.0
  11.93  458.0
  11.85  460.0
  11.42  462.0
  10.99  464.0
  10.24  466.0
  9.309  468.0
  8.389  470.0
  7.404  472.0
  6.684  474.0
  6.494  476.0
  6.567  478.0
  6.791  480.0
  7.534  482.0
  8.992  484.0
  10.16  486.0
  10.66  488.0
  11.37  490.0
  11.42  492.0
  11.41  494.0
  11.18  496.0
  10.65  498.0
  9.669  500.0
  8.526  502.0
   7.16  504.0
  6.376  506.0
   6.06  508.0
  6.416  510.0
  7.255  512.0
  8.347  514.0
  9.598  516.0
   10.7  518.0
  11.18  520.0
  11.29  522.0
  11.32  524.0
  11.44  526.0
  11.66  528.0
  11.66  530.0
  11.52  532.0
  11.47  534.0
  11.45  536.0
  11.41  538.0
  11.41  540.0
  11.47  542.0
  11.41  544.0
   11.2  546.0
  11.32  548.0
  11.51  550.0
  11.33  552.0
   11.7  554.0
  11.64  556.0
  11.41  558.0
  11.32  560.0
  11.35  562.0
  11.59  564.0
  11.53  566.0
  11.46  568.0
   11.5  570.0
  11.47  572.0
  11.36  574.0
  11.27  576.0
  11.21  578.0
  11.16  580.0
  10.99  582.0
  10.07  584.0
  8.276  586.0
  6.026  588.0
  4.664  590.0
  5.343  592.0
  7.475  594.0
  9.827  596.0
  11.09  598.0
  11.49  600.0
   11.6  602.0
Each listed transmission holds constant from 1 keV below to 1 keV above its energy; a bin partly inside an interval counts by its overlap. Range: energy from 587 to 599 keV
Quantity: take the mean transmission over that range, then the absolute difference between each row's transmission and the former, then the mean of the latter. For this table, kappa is 2.1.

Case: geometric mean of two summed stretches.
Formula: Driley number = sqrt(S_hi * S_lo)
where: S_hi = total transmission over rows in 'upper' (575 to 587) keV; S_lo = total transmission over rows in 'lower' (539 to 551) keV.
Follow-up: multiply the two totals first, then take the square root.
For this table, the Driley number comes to 66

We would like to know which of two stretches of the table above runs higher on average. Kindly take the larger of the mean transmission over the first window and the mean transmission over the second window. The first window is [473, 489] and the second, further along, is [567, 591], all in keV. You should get 10.0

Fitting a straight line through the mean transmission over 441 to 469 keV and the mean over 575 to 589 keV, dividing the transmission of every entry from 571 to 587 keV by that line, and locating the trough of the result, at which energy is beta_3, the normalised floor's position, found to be 586.0 keV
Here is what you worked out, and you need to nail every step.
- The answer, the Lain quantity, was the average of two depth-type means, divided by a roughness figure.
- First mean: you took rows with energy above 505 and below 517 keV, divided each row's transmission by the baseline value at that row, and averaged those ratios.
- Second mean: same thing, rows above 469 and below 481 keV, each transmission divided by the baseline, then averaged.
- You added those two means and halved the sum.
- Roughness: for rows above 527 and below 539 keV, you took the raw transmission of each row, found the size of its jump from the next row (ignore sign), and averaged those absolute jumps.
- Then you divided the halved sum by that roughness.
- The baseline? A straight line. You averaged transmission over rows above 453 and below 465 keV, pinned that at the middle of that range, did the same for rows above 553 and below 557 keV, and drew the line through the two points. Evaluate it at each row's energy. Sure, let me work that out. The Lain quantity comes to 12.3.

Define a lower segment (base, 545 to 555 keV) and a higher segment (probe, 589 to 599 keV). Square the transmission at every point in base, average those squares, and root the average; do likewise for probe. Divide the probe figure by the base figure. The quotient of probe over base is 0.71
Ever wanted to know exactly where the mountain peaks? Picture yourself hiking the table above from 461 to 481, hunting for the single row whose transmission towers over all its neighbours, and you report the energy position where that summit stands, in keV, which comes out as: 462.0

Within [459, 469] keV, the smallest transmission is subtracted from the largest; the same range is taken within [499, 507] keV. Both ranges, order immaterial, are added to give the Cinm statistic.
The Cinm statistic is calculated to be 5.8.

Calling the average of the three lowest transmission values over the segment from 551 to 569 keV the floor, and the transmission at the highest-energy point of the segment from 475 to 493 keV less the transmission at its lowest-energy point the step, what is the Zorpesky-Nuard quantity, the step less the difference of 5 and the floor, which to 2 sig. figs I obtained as 11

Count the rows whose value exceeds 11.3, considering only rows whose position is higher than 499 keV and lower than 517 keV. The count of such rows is 0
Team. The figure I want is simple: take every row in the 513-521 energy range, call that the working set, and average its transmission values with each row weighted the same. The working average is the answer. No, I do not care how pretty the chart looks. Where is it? 10.0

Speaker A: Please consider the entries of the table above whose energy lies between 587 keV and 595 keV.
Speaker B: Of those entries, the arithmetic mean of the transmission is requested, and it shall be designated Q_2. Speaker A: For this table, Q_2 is 5.9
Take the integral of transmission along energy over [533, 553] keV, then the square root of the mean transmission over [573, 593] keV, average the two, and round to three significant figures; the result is 115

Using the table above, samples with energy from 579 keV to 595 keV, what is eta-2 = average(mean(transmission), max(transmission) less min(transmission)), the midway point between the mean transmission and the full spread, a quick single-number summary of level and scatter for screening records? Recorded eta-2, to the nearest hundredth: 7.25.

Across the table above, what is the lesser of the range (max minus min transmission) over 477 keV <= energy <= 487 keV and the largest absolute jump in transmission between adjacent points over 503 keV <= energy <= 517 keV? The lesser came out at 1.3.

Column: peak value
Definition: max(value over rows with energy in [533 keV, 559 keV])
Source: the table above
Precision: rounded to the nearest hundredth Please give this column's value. 11.70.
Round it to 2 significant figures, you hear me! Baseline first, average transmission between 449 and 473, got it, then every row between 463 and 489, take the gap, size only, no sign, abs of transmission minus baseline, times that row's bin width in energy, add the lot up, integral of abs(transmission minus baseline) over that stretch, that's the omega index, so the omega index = 60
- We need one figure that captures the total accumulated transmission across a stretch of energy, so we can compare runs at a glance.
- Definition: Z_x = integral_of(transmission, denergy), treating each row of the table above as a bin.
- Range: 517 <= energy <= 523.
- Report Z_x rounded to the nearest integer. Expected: 66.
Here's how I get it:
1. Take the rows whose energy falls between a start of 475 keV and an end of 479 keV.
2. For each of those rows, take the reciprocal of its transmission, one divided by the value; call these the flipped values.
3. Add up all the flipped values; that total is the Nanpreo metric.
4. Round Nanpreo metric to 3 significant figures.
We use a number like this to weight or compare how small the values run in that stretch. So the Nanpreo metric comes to 0.306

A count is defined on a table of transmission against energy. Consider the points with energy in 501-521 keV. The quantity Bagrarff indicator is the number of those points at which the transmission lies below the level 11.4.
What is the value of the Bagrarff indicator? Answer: 10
